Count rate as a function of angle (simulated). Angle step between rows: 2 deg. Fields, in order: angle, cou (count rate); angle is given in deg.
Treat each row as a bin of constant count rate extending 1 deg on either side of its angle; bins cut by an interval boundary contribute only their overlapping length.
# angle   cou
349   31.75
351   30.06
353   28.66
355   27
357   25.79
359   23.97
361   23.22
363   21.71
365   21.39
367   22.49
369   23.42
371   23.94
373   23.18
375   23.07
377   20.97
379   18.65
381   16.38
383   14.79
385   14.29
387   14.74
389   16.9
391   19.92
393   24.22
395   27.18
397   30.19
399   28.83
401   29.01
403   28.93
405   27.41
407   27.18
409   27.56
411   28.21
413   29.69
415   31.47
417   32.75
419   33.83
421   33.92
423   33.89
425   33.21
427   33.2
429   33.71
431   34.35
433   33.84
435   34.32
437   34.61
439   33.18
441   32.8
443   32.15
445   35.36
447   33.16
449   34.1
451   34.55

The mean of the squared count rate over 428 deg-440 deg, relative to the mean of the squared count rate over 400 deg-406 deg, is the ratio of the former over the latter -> 1.4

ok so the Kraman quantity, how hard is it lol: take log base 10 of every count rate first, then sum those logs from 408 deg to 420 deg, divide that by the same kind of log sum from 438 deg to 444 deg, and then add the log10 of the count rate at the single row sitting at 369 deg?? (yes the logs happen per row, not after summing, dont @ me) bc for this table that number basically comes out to 3.3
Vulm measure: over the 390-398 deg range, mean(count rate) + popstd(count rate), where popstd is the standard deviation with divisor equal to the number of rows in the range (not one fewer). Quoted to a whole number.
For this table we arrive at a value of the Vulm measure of 29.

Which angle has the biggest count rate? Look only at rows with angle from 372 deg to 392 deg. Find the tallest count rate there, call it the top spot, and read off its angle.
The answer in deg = 373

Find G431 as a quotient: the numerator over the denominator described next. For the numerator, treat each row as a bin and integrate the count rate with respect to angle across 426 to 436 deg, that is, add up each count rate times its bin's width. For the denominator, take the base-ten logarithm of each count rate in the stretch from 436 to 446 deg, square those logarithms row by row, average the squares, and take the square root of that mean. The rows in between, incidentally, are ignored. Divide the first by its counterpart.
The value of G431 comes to 222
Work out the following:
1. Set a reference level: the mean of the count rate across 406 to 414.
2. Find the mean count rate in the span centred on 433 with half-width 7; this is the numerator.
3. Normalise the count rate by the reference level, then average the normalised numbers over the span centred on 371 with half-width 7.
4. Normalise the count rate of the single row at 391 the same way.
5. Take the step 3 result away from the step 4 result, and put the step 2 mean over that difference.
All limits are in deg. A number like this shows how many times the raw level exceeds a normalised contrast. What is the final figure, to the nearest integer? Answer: -351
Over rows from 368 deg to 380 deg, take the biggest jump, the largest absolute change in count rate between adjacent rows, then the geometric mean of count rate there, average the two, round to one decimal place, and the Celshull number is 12.2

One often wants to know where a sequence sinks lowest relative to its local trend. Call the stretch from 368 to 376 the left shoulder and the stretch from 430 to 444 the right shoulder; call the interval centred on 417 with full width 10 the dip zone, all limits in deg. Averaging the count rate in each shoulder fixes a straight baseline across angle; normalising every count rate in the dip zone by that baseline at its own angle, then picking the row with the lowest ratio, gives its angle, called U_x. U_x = 413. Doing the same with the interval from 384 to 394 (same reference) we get 385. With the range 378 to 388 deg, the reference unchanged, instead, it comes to 385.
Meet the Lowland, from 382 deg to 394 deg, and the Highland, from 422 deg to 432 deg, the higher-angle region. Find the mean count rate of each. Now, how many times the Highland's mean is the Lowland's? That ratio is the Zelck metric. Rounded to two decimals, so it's 0.52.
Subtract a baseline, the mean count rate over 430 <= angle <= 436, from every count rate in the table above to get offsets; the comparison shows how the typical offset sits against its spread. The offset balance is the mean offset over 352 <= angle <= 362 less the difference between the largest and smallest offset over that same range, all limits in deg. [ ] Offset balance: -14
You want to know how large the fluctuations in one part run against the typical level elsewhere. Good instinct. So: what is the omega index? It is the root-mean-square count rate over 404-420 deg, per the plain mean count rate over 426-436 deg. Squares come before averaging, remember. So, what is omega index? 0.88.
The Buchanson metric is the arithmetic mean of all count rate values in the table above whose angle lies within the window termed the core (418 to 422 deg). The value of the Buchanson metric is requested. 33.9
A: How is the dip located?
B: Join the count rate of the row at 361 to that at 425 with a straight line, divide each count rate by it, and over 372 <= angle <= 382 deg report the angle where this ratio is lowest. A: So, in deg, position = 381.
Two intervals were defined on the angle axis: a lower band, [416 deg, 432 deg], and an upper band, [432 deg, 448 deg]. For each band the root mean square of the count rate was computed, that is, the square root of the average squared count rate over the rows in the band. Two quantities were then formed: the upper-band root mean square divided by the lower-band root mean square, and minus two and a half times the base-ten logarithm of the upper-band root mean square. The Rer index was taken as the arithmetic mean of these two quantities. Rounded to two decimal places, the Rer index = -1.41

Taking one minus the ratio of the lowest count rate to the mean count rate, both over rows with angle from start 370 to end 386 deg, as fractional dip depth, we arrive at 0.264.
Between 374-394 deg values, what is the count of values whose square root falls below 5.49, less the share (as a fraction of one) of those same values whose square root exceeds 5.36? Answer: 10.0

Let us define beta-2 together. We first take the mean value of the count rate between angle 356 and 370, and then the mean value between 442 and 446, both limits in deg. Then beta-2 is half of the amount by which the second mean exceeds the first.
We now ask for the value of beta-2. 5.3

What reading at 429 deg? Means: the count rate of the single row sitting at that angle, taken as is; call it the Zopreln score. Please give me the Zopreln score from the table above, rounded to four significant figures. 33.71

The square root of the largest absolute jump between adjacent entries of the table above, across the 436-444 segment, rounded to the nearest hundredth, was 1.20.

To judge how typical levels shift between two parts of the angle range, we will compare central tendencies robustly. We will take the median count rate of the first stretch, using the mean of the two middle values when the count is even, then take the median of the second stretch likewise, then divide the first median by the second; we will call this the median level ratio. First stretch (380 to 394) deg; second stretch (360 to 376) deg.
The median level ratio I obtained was 0.71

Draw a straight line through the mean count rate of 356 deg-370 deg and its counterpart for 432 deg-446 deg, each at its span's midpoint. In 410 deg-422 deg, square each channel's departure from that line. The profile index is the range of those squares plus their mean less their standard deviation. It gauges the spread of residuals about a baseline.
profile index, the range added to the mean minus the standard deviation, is 9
